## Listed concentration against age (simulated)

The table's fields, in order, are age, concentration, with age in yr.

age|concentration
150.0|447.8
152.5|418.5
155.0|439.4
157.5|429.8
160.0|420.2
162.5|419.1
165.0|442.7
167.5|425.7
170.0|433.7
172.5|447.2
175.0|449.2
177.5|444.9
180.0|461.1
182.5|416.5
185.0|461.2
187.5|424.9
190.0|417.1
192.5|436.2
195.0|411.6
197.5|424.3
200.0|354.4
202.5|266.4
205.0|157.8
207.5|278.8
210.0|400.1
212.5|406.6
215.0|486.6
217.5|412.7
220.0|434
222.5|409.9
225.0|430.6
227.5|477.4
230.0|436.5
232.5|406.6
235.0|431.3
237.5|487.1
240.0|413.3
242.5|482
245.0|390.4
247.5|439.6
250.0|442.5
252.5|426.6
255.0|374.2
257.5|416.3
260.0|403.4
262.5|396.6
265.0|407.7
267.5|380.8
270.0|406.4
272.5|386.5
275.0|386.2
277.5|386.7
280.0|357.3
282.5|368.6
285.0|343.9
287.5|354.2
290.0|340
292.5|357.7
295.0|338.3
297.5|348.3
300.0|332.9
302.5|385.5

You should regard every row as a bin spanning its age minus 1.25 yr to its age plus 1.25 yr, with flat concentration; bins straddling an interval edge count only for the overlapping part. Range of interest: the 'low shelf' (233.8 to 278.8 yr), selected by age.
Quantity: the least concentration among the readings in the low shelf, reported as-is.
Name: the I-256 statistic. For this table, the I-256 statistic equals 374.2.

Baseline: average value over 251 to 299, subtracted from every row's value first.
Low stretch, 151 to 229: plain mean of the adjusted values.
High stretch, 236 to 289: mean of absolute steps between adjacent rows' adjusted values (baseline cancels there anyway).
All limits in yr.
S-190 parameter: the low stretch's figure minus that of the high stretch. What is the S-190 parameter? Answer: 4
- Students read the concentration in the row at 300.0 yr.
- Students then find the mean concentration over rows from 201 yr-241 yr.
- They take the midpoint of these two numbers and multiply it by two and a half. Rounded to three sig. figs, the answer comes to 911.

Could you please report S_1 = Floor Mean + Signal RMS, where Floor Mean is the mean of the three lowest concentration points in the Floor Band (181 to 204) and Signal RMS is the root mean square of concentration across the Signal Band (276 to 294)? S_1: 703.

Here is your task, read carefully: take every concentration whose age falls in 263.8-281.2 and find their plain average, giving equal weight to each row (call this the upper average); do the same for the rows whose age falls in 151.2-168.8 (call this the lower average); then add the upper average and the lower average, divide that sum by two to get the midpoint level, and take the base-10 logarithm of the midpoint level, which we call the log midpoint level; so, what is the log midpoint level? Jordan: 2.61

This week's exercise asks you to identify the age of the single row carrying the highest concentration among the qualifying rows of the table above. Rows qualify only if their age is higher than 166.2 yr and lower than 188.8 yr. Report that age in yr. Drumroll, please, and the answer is 185.0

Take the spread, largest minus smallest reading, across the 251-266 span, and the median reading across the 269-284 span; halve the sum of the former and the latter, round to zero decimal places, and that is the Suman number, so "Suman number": 219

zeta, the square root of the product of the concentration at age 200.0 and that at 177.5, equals 397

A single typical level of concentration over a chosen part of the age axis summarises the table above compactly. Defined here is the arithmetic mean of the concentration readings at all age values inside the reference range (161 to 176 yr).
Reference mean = 436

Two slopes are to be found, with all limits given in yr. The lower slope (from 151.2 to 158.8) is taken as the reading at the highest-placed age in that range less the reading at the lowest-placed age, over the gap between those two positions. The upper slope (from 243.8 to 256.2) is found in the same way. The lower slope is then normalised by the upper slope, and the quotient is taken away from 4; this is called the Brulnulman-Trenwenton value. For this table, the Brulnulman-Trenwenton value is 5.4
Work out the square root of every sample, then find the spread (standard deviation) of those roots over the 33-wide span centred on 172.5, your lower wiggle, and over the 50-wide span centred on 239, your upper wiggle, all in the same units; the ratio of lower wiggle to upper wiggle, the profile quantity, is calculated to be 0.5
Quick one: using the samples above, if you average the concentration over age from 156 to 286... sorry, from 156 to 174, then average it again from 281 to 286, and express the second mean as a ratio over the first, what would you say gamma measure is 0.83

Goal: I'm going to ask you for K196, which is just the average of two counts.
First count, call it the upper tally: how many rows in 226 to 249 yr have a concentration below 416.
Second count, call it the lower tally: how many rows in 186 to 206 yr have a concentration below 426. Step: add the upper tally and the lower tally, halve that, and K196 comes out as 5.0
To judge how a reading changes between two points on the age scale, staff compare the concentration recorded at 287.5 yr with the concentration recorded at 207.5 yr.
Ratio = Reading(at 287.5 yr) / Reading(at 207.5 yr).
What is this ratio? 1.27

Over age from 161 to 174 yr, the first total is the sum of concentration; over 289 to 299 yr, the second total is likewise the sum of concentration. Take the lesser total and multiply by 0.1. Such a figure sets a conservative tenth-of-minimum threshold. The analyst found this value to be 138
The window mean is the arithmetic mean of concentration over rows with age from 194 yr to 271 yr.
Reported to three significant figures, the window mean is 403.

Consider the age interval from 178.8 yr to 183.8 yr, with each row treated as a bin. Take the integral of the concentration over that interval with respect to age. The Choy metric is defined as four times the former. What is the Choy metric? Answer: 8776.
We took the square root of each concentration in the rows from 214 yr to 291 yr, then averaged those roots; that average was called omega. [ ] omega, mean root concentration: 20.23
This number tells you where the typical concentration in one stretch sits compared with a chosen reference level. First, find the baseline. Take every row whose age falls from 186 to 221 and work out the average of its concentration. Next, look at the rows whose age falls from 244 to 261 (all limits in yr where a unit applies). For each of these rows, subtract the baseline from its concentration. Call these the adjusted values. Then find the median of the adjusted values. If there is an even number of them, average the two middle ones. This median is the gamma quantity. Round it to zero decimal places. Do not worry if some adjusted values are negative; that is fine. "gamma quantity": 37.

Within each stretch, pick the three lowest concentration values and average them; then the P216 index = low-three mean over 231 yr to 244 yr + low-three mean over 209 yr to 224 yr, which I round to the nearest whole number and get 823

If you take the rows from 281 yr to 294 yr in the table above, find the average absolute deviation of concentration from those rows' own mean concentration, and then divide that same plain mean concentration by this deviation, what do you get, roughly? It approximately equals 40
